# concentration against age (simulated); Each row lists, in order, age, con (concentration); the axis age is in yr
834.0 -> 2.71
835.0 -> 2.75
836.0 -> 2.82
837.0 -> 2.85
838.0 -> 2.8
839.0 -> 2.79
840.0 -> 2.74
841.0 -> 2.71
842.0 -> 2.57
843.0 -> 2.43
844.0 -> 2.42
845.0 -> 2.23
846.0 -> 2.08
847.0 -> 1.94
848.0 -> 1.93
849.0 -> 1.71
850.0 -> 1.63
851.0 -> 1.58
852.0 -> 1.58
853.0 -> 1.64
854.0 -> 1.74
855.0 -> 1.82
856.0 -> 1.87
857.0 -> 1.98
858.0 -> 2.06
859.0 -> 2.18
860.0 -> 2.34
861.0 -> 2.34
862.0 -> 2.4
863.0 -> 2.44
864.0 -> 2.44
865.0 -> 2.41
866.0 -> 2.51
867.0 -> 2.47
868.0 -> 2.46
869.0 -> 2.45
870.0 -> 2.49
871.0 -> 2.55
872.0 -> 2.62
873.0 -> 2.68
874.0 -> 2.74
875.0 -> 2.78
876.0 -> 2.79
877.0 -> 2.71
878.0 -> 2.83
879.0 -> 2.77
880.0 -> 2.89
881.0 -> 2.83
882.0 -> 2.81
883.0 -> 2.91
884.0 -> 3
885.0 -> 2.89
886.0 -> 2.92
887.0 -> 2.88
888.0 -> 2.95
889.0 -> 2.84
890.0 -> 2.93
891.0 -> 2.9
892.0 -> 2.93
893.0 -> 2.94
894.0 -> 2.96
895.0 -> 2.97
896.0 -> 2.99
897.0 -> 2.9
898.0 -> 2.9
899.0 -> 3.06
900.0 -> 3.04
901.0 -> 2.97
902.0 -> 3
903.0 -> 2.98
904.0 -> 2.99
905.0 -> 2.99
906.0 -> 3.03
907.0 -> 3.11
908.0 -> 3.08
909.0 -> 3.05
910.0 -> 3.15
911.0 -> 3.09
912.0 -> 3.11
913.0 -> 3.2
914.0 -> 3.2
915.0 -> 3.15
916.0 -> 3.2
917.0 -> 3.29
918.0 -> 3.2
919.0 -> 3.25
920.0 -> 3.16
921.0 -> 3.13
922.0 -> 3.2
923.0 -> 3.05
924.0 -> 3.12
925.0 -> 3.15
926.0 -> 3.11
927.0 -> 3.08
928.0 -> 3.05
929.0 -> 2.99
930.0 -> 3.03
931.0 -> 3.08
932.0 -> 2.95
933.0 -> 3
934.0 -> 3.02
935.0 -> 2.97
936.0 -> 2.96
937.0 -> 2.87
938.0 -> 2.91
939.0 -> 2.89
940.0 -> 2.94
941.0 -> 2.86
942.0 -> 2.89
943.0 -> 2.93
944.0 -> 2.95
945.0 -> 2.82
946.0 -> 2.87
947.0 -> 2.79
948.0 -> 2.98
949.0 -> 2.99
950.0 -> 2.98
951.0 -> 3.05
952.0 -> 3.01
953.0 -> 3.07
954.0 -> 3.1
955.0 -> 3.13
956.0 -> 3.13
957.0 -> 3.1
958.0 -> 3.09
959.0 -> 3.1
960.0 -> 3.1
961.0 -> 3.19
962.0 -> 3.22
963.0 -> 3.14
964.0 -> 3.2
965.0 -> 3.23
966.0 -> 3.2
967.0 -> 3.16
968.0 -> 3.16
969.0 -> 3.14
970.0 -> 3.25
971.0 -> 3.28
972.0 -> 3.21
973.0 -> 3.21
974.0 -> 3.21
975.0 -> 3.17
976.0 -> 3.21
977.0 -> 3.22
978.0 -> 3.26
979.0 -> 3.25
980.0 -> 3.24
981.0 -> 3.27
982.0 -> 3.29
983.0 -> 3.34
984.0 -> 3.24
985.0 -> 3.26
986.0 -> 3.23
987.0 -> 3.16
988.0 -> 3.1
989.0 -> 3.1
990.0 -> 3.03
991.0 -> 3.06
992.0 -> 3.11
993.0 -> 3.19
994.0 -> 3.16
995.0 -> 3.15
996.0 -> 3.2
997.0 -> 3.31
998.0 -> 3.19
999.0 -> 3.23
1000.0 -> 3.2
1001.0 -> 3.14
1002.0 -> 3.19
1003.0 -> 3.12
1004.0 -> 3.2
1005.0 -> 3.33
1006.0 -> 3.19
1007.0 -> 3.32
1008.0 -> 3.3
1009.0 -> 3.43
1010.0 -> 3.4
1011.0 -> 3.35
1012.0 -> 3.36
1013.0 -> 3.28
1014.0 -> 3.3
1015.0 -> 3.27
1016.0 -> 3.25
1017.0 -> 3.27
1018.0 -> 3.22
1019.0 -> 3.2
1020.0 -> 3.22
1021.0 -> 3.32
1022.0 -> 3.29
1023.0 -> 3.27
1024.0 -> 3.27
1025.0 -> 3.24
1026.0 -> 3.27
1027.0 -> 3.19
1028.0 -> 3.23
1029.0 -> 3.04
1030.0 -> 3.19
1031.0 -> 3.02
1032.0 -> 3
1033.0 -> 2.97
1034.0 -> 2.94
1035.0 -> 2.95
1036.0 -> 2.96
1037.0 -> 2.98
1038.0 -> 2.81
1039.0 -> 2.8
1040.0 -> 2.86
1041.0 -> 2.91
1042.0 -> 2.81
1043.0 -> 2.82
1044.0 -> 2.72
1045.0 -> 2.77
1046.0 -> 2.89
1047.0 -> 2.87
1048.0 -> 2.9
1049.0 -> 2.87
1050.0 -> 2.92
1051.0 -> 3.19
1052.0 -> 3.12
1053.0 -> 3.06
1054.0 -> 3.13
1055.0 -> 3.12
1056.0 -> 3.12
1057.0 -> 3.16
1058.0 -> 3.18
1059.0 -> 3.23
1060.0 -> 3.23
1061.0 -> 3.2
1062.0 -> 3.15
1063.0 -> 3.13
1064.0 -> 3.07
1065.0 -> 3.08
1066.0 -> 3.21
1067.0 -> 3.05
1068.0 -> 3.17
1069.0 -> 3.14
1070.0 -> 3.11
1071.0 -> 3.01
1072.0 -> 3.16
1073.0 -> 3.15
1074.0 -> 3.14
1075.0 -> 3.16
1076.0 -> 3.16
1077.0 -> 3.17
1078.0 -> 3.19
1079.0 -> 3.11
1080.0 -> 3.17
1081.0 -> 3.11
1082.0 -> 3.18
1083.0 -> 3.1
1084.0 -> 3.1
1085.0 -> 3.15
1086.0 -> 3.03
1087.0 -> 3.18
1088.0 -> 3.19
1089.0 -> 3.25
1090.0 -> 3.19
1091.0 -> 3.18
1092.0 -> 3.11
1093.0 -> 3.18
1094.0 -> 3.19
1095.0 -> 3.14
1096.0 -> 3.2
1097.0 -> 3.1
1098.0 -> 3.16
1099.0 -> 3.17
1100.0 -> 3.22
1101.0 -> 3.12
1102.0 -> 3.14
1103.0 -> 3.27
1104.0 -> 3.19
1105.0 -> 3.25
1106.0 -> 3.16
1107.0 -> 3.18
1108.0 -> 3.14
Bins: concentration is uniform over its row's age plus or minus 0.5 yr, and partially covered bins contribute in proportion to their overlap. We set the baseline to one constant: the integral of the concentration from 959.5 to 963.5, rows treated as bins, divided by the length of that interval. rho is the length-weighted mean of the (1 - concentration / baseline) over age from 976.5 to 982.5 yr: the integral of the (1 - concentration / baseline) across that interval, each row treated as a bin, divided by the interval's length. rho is -0.029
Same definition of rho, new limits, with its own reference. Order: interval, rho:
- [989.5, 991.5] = 0.037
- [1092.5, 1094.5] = -0.007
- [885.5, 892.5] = 0.081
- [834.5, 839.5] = 0.114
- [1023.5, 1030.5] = -0.013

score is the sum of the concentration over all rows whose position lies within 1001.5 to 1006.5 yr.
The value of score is 16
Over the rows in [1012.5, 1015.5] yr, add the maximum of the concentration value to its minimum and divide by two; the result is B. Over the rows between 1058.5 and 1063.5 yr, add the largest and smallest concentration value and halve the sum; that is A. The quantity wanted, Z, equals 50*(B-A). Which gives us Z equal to 5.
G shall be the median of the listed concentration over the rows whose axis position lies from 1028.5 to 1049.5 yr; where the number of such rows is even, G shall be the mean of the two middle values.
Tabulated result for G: 2.90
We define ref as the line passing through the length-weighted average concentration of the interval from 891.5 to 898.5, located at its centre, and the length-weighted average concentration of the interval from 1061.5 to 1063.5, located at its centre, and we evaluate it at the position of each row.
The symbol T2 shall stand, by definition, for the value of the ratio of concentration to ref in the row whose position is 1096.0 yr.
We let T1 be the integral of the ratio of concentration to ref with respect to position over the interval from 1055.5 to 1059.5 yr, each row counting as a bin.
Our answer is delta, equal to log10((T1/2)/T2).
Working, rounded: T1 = 4.0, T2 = 1.01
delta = 0.30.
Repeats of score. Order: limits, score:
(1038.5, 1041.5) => 9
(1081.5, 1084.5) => 9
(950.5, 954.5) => 12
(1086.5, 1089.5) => 10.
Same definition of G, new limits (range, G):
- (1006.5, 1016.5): 3.31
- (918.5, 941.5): 3.03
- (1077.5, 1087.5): 3.13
